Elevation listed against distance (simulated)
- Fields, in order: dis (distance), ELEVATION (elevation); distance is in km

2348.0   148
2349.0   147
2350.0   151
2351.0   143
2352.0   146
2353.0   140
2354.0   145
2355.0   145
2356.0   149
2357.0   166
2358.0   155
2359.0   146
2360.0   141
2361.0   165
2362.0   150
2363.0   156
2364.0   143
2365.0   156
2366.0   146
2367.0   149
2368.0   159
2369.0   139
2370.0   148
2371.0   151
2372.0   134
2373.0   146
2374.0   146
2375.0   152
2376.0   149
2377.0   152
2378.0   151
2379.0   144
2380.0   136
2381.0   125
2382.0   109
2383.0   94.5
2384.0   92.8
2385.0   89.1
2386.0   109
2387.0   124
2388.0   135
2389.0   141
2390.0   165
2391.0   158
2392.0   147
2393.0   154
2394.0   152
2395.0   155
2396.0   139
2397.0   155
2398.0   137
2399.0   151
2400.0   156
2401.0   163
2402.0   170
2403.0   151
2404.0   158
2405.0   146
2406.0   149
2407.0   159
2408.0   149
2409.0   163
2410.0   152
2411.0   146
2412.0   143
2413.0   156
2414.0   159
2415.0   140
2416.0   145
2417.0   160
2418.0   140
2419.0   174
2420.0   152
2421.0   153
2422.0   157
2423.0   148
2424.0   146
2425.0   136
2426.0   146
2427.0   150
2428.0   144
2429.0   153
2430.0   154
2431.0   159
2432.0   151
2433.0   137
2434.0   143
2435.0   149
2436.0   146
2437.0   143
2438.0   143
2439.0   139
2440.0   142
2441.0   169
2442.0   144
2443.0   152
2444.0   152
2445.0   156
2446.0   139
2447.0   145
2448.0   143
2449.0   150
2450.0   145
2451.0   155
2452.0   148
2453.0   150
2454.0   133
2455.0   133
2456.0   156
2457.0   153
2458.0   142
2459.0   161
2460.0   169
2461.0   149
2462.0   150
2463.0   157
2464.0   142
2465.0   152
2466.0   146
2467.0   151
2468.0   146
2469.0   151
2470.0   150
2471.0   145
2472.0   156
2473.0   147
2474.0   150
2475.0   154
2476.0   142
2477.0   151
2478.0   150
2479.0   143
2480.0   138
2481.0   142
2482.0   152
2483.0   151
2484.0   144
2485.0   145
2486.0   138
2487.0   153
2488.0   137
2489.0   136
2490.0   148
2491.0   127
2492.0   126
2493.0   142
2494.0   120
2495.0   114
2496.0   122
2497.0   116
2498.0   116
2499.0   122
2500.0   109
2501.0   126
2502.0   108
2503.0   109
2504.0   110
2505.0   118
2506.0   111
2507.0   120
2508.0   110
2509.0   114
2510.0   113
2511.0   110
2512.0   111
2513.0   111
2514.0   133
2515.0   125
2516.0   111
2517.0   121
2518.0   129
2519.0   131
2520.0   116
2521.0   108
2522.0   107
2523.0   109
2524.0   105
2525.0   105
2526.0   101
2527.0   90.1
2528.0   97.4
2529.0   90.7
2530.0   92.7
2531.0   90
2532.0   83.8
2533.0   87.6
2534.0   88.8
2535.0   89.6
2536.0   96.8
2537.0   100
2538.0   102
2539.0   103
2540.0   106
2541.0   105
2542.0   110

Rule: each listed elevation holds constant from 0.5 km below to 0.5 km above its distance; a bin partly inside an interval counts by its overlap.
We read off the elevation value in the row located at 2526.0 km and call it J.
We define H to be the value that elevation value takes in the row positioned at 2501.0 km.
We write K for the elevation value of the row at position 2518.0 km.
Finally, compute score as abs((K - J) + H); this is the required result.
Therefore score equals 154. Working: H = 126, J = 101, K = 129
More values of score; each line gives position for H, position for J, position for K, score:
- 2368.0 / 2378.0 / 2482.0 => 160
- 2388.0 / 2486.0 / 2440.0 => 139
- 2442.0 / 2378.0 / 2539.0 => 96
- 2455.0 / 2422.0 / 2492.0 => 102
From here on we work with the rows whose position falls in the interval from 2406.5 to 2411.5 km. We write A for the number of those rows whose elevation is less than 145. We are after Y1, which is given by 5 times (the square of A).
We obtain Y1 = 0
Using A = 0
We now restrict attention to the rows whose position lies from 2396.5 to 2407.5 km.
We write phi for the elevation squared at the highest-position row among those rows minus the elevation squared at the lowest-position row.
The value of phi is 1256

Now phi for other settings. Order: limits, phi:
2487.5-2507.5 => -4369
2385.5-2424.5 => 9435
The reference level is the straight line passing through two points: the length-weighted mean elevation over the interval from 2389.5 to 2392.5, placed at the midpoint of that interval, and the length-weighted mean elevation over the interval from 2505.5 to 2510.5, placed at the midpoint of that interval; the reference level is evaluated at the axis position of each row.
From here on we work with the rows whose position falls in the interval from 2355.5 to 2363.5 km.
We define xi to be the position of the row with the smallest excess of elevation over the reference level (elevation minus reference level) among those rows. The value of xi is 2360.0 km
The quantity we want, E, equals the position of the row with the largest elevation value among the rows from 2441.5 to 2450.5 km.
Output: 2445.0 km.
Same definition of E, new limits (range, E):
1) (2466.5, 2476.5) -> 2472.0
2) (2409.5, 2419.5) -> 2419.0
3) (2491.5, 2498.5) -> 2493.0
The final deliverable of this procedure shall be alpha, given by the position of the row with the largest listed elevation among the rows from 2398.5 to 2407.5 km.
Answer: 2402.0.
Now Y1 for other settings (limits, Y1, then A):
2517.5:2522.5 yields 125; 5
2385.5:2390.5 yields 80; 4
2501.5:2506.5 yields 125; 5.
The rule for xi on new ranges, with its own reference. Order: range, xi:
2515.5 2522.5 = 2522.0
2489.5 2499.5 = 2495.0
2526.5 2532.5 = 2532.0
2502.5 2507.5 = 2503.0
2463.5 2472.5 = 2464.0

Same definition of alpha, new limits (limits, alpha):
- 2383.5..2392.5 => 2390.0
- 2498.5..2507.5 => 2501.0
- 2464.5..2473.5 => 2472.0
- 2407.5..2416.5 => 2409.0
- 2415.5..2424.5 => 2419.0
